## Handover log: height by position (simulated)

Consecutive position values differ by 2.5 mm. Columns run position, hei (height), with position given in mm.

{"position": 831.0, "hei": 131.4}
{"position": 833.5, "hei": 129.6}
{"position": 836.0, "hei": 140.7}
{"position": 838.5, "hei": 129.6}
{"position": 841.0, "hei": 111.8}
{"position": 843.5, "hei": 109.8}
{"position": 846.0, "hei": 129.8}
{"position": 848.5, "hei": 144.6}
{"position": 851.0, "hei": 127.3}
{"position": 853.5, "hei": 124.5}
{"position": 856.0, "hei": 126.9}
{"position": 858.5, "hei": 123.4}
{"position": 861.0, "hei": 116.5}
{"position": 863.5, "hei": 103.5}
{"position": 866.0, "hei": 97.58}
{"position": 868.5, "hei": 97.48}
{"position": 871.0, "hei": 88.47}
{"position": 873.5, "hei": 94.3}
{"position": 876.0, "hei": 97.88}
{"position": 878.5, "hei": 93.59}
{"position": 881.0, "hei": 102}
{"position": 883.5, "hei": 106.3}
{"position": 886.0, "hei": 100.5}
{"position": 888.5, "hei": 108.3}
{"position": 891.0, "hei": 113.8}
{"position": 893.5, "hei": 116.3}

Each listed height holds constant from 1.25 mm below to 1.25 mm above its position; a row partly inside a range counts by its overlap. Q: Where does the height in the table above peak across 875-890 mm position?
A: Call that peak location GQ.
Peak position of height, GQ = 888.5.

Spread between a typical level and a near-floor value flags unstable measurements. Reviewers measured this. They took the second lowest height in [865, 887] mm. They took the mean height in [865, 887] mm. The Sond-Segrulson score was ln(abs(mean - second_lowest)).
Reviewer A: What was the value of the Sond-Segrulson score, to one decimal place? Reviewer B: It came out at 1.4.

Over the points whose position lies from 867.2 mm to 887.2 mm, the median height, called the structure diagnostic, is 98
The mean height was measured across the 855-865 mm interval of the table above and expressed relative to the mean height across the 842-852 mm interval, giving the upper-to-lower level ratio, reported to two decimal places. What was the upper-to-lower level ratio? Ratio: 0.92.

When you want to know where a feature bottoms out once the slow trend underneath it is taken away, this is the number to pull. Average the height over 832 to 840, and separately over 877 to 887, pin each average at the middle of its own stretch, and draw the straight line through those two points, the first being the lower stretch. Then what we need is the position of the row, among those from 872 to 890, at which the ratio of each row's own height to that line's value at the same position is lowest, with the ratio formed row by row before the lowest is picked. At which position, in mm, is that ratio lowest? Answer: 873.5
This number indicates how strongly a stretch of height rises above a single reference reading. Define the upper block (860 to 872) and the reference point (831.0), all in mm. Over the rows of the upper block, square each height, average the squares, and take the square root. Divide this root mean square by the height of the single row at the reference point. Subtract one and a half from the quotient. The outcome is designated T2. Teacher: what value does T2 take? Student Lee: -0.730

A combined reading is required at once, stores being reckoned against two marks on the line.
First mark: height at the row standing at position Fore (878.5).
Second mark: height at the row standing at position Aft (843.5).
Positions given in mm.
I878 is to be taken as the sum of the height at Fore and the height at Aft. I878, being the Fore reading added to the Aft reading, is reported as 203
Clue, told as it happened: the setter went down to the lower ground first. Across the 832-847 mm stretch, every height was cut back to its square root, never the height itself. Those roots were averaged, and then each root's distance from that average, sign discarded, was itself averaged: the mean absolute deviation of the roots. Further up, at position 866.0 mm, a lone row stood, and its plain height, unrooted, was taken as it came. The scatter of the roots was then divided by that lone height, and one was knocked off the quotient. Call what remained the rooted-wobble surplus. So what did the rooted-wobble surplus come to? -0.996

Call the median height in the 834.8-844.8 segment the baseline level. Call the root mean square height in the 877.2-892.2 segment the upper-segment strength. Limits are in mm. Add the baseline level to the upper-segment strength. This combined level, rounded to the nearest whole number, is 225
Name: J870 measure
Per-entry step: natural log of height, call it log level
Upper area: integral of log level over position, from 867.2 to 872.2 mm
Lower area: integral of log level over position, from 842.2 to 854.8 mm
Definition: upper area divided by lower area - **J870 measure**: 0.37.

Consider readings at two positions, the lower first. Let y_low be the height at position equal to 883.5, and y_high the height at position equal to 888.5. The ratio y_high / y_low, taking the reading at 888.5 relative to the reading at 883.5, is 1.02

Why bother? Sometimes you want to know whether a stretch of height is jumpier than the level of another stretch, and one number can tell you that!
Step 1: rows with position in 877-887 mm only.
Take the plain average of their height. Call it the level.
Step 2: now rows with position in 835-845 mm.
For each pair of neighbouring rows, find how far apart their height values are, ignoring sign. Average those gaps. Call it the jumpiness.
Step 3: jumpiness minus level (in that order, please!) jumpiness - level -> -90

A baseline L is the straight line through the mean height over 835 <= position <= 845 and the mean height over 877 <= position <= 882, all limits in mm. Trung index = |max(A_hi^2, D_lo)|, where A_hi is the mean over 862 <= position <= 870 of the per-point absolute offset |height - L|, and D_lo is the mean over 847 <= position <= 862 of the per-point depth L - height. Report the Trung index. 48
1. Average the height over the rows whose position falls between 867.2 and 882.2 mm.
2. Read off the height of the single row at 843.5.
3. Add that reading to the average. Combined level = 205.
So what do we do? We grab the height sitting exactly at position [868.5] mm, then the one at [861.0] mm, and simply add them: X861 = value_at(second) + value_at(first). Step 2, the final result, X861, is 214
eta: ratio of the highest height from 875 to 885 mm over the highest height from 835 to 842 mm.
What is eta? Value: 0.76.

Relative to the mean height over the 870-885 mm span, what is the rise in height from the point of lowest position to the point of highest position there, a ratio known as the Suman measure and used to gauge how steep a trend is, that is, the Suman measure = 0.18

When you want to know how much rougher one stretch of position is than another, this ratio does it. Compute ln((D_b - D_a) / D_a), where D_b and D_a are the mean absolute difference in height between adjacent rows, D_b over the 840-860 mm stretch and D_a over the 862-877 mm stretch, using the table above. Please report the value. -0.18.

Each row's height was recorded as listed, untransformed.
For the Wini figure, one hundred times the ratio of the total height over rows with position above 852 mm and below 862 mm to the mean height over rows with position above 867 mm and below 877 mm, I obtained 520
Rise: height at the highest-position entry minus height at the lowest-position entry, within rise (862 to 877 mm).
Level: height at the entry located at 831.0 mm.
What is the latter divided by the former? -23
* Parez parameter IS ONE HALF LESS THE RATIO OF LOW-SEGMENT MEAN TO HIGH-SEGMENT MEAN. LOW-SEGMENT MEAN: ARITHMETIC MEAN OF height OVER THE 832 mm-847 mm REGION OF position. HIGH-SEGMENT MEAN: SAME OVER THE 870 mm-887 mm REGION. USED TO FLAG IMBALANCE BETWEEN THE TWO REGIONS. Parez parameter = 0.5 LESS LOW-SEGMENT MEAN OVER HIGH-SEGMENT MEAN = -0.78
